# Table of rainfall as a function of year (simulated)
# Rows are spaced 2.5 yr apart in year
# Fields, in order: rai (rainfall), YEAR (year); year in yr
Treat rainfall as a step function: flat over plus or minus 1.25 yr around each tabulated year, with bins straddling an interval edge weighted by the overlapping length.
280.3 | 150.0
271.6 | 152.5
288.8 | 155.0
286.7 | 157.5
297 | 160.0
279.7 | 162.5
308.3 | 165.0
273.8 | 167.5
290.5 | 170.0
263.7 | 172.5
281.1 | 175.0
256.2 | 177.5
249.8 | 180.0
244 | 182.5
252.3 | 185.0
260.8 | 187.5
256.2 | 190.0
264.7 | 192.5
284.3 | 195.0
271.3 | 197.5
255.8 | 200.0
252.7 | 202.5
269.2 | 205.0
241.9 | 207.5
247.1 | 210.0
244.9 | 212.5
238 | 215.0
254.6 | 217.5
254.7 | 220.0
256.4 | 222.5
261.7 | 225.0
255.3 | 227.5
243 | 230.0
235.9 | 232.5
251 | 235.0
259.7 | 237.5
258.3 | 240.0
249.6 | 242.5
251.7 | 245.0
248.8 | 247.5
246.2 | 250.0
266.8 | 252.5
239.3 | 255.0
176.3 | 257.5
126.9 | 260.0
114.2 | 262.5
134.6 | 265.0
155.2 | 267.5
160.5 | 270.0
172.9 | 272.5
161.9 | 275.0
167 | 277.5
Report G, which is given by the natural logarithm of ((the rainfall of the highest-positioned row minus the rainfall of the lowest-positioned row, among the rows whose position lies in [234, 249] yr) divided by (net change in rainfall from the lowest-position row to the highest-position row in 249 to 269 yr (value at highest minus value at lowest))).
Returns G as -3.7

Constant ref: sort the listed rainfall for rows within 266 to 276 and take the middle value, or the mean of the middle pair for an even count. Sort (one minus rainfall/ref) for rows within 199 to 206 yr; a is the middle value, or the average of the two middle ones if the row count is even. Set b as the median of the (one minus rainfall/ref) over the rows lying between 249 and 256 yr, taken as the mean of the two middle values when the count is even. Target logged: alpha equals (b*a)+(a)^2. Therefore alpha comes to 0.65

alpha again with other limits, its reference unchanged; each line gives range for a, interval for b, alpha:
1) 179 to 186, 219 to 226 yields 0.63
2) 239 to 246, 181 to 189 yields 0.63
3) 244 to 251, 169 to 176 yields 0.70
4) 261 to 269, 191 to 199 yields -0.09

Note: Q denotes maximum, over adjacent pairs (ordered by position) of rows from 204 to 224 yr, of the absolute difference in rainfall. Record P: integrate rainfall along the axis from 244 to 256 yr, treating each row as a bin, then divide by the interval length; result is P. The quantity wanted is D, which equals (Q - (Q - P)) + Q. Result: 278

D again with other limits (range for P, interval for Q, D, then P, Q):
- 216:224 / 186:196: 274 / 255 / 20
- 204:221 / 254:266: 313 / 250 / 63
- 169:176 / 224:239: 293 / 278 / 15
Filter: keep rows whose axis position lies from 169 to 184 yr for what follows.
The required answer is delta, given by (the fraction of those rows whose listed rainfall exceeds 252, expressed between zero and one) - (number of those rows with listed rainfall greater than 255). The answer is -3.3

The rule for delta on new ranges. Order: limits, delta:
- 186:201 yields -5.0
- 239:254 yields -1.7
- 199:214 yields -1.5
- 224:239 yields -2.5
